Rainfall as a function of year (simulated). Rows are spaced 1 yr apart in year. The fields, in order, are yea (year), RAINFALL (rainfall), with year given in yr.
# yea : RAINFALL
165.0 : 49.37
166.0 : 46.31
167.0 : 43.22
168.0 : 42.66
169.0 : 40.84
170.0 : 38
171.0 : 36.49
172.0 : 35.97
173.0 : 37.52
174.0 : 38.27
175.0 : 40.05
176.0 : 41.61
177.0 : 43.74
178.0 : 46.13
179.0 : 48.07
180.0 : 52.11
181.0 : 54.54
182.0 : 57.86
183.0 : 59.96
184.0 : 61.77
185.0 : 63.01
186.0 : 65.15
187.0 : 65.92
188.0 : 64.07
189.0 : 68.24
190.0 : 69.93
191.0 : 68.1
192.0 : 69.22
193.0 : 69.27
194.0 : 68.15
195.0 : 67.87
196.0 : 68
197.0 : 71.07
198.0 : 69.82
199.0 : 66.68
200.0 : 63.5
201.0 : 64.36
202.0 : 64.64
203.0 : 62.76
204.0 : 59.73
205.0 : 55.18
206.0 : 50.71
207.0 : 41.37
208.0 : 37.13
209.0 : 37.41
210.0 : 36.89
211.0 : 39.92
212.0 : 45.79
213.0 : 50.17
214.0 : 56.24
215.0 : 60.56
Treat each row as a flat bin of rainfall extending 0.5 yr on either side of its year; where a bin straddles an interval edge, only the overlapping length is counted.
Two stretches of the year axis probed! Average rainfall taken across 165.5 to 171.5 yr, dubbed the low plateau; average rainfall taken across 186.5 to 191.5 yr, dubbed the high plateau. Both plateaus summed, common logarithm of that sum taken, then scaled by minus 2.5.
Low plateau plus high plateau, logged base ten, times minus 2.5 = -5.09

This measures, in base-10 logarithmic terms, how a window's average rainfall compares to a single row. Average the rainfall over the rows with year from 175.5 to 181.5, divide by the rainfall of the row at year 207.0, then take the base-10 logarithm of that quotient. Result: 0.062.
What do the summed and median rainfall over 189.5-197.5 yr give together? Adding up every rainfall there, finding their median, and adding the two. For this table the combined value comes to 620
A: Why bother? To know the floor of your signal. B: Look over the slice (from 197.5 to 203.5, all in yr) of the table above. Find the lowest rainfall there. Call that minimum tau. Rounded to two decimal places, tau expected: 62.76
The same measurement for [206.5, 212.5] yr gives 36.89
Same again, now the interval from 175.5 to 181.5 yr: 41.61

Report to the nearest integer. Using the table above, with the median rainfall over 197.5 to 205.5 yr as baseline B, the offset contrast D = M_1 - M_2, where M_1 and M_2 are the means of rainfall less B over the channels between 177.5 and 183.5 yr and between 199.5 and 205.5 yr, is -9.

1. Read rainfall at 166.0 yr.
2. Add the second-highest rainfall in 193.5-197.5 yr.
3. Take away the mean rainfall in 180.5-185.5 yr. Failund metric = 55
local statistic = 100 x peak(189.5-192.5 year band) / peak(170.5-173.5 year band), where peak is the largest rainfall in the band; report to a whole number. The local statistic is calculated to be 186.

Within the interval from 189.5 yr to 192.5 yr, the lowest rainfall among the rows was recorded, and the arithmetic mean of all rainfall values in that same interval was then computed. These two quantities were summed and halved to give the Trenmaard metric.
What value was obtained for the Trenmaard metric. 69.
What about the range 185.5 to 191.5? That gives 65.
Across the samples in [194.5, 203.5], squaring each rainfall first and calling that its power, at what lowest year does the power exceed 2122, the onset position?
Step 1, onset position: 195.0 yr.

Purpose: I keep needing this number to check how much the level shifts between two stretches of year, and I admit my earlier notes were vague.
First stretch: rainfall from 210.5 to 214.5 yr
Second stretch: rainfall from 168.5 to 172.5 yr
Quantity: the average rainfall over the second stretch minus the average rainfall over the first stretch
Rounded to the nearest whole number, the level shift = -10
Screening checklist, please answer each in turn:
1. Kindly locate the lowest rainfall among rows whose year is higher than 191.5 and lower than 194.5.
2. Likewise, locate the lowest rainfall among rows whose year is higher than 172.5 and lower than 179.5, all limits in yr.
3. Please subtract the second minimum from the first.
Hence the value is 31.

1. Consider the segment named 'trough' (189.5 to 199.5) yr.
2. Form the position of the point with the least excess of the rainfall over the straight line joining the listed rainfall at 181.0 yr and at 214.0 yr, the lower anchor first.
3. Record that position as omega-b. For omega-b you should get 199.0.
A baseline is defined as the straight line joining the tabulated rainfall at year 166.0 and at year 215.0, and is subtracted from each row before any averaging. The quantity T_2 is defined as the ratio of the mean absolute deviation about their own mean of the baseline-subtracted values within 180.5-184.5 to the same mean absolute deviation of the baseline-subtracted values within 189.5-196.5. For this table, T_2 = 1.9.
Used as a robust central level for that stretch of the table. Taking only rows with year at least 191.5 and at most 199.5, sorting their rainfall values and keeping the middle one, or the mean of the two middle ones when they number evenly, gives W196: 69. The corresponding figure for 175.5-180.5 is 46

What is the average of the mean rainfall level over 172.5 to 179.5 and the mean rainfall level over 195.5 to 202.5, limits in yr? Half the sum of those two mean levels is 54.5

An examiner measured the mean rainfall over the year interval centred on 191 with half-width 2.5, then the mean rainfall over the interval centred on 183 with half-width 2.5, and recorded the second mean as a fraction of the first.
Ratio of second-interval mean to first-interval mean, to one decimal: 0.9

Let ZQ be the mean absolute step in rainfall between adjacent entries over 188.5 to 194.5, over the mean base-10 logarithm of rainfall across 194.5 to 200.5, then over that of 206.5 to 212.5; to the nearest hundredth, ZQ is 0.40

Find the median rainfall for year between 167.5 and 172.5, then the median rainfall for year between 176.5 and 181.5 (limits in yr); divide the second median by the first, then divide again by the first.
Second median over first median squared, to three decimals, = 0.033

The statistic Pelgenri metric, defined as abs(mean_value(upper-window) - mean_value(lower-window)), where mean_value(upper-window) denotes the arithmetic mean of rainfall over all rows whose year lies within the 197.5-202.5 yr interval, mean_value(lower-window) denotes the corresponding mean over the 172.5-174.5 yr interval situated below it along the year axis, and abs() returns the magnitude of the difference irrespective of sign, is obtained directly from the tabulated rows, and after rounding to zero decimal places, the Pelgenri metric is 28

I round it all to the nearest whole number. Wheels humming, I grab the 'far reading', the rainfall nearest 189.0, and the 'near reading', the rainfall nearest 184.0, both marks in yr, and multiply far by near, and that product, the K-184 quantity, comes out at 4215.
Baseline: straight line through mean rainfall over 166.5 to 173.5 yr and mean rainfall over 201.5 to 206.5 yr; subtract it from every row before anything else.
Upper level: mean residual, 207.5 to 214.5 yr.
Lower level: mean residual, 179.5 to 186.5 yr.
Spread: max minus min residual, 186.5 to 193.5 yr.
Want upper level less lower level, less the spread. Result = -37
